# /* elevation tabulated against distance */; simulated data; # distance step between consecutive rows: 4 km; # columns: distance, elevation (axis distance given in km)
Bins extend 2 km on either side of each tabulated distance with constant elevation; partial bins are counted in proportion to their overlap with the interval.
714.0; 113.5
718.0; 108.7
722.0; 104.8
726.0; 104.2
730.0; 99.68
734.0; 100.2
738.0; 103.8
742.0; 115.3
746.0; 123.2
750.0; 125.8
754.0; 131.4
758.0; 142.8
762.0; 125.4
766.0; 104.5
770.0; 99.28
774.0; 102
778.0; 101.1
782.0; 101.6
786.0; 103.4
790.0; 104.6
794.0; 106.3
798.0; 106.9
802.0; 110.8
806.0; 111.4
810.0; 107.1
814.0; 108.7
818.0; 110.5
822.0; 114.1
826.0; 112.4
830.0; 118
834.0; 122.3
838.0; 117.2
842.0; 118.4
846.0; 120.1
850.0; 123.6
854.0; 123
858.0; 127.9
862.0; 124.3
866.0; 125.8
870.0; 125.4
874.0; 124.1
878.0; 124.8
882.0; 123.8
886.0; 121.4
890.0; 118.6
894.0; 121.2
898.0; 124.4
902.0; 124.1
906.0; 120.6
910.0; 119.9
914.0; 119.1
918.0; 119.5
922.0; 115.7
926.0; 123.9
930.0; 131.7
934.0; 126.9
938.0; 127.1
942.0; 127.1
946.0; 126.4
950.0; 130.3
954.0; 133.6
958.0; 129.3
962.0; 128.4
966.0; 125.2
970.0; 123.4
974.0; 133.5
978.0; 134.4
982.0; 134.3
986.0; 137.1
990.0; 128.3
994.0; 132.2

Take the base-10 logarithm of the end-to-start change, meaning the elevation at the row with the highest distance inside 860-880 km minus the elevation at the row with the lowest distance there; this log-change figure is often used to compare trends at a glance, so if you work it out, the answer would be -0.30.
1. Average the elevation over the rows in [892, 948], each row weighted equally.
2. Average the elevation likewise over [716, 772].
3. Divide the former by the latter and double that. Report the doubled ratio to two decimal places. 2.17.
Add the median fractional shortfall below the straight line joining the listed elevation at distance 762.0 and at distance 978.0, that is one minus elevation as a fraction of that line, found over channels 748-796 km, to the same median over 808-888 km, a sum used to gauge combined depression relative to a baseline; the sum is 0.23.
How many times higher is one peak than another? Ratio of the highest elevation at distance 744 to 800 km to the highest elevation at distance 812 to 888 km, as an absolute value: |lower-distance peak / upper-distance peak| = 1.12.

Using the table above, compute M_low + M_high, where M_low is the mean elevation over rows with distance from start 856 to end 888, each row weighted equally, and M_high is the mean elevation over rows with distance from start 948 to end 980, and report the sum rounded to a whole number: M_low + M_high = 254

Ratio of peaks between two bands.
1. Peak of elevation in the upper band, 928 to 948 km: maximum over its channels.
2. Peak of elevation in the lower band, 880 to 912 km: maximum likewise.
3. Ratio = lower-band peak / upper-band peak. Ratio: 0.94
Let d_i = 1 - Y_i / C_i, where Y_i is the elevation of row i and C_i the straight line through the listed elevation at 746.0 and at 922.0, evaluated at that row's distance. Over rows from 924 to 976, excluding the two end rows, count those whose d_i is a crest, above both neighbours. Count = 3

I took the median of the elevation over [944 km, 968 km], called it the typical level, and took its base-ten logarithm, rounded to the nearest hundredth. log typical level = 2.11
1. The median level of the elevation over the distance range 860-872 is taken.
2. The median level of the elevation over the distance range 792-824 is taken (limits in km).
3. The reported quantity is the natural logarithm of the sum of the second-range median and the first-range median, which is 5.46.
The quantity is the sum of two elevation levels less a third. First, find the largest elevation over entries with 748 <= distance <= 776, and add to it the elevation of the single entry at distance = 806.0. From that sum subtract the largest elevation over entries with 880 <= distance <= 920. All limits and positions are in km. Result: 130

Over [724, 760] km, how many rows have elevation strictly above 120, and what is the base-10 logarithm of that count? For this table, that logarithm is 0.60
